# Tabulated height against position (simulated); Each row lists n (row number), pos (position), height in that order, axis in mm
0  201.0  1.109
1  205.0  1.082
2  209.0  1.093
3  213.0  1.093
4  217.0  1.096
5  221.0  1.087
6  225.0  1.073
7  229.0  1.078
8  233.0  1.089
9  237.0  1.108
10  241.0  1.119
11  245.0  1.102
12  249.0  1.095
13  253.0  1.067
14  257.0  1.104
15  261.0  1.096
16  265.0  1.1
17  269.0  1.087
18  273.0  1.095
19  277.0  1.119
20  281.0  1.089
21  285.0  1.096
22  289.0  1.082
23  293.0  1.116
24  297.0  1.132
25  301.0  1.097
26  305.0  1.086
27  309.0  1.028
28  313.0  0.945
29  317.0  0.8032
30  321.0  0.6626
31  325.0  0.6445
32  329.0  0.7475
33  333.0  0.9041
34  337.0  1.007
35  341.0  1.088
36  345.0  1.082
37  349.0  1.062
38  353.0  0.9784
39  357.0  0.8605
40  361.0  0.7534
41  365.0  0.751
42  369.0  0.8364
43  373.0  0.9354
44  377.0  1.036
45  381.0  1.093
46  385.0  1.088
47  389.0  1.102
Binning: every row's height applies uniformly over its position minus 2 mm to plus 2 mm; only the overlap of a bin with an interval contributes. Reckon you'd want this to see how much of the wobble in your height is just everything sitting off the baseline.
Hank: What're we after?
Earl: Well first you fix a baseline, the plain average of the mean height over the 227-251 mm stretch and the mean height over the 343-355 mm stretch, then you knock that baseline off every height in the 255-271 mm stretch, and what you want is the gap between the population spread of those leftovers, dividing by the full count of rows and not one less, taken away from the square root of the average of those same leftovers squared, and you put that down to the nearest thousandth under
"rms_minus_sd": 0.022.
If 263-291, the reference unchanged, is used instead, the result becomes 0.017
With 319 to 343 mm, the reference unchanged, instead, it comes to 0.114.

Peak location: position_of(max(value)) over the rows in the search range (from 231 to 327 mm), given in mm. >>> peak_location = 297.0 mm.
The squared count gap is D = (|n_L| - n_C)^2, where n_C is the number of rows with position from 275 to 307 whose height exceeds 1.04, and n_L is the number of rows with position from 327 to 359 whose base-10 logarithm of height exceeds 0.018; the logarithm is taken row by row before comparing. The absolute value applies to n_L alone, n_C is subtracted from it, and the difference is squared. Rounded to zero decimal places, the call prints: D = 25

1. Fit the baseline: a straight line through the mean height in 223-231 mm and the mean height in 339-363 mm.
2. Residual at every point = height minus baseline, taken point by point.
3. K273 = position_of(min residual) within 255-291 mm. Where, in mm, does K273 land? 269.0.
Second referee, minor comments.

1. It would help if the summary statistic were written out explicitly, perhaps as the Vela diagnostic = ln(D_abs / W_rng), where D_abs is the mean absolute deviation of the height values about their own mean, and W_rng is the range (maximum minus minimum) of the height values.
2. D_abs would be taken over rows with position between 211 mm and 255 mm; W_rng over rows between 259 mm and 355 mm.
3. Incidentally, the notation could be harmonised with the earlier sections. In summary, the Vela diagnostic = -3.74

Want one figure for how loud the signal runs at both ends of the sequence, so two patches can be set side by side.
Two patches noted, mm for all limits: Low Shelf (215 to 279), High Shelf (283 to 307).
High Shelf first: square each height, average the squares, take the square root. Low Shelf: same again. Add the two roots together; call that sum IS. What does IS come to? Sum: 2.20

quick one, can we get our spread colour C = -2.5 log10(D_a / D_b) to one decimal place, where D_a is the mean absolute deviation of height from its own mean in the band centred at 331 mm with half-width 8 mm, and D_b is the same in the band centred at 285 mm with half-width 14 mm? -2.3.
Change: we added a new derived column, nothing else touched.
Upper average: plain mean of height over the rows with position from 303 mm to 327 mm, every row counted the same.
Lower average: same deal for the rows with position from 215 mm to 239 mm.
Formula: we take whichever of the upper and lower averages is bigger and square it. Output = 1.18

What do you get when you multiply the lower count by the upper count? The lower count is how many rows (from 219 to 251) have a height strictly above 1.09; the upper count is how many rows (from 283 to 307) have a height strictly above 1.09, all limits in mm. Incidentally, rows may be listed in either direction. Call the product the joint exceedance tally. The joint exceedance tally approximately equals 16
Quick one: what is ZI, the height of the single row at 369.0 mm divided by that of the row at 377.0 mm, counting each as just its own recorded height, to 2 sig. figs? 0.81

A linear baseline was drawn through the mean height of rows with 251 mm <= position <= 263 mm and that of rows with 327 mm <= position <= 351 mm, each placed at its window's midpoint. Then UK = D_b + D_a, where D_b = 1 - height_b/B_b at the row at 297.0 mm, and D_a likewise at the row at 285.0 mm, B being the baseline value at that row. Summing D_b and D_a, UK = -0.13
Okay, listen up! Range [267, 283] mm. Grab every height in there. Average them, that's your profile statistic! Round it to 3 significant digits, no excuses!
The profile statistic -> 1.10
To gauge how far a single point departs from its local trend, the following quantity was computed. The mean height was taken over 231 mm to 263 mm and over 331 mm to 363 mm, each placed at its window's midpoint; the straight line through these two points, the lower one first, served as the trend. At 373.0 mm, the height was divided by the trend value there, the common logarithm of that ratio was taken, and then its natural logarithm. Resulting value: -6.8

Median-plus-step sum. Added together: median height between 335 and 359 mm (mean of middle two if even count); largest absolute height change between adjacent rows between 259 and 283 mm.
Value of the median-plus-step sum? 1.06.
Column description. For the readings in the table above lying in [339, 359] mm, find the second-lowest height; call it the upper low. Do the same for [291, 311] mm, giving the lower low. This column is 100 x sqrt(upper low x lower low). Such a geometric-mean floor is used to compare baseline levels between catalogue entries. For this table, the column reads 103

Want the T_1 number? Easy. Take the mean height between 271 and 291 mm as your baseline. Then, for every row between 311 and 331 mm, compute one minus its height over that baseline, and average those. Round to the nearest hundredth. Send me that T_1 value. 0.31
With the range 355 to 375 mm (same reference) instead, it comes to 0.25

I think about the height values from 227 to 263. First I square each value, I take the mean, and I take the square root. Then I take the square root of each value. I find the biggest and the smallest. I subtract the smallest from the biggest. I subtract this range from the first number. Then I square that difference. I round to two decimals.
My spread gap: 1.15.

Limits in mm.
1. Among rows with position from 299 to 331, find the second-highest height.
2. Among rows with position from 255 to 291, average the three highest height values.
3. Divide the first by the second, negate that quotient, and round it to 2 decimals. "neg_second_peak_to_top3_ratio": -0.98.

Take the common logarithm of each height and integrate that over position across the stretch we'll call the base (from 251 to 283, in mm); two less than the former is -0.74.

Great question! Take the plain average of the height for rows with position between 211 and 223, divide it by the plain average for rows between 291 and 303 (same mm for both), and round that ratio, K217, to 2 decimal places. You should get 0.98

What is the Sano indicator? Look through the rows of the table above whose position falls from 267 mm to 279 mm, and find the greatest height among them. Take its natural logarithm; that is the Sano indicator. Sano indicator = 0.11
